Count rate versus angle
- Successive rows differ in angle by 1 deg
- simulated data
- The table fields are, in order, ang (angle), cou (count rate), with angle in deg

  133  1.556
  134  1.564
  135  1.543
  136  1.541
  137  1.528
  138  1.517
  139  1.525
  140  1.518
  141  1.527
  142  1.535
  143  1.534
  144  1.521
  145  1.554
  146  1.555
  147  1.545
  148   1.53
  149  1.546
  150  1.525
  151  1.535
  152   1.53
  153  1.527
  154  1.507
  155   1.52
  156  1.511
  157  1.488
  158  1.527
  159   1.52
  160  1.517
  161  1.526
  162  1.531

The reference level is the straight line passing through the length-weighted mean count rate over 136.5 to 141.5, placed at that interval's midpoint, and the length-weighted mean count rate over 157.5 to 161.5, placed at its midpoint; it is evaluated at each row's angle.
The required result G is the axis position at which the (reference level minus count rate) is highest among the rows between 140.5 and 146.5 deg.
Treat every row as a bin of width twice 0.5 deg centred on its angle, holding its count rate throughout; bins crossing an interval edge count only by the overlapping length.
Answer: 144 deg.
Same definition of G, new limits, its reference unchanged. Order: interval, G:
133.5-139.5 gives 138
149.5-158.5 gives 157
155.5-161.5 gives 157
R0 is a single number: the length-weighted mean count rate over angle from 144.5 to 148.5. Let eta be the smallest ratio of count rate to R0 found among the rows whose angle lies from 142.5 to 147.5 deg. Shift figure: 0.984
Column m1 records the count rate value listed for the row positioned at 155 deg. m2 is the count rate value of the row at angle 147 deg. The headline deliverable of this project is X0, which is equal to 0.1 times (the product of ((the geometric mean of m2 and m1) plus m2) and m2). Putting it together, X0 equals 0.475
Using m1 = 1.52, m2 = 1.545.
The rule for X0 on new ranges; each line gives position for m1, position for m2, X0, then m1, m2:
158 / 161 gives 0.466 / 1.527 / 1.526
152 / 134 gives 0.487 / 1.53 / 1.564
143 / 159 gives 0.463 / 1.534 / 1.52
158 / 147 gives 0.476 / 1.527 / 1.545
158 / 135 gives 0.475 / 1.527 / 1.543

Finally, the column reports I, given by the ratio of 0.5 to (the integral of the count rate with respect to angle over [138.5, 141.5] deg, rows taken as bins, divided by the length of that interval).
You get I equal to 0.328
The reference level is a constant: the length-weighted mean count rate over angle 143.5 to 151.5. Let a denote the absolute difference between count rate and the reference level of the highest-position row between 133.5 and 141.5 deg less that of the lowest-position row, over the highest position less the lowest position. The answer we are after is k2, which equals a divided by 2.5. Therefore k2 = -0.0008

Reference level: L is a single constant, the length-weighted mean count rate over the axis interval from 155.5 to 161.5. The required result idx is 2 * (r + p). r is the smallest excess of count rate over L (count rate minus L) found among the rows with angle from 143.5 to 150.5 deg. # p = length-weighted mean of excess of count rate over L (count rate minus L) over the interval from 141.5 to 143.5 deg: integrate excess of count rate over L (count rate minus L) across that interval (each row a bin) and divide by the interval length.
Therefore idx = 0.052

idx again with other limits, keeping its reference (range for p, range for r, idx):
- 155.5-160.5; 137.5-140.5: 0.000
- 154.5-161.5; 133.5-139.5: 0.006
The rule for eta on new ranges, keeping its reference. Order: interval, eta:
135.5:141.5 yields 0.981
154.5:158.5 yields 0.962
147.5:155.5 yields 0.975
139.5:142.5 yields 0.982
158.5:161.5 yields 0.981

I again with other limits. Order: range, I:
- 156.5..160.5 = 0.330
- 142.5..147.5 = 0.324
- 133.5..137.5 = 0.324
